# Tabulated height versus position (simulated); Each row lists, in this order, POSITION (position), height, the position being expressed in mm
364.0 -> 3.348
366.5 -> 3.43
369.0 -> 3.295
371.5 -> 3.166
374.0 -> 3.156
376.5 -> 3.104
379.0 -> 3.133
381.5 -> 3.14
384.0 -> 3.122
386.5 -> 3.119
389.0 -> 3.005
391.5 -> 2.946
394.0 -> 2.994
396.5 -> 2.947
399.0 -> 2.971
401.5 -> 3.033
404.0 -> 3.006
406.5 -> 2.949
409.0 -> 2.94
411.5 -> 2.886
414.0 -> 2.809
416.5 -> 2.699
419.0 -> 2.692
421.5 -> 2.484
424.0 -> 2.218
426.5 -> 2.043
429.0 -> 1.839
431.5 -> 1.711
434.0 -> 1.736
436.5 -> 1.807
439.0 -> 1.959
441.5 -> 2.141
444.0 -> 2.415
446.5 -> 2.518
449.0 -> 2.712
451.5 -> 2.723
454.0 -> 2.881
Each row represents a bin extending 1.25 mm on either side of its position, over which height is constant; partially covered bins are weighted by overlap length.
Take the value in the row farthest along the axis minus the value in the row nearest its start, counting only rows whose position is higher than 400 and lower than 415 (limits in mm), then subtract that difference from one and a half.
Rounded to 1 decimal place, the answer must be 1.7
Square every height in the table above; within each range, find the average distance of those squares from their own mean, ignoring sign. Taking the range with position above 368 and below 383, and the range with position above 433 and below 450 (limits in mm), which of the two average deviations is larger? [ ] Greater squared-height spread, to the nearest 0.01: 1.39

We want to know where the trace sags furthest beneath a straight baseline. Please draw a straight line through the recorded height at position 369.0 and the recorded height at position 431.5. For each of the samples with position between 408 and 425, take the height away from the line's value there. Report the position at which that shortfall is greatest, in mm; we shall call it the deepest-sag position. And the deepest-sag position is 424.0 mm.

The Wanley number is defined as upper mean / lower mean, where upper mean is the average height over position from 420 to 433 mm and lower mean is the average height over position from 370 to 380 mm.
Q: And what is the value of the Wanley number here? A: 0.66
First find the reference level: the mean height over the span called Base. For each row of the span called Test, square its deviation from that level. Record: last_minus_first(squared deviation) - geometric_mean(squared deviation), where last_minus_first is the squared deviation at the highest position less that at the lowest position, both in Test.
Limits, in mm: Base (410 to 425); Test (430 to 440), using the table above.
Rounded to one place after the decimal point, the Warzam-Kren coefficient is -1.1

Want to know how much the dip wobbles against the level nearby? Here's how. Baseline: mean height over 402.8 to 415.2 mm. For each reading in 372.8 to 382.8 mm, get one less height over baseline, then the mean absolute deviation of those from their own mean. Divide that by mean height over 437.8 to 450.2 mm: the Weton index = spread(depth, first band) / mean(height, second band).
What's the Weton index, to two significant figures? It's 0.0022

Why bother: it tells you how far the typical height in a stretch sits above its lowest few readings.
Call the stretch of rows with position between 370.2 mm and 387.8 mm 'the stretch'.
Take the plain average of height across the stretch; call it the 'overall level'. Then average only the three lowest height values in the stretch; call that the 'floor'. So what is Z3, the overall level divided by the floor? 1.01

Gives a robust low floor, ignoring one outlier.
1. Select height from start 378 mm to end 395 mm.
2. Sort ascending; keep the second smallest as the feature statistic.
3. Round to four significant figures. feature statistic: 2.994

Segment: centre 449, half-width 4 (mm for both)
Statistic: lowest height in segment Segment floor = 2.518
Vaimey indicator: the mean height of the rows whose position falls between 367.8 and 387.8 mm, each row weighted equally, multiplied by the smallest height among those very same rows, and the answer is 9.8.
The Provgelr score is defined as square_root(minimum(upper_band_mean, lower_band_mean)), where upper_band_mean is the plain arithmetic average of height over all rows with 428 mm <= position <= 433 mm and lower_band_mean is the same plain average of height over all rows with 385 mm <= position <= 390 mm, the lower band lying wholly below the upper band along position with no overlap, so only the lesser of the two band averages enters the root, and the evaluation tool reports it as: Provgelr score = 1.33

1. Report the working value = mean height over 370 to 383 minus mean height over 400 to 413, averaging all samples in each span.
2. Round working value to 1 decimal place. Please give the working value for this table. 0.2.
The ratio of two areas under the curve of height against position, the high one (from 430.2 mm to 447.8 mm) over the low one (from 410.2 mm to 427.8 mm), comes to 0.80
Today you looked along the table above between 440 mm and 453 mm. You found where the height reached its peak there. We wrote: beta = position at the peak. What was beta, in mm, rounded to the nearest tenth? 451.5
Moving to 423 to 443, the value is 424.0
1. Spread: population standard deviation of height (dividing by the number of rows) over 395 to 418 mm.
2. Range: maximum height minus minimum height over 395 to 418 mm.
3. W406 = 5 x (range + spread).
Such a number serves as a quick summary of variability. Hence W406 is 2.16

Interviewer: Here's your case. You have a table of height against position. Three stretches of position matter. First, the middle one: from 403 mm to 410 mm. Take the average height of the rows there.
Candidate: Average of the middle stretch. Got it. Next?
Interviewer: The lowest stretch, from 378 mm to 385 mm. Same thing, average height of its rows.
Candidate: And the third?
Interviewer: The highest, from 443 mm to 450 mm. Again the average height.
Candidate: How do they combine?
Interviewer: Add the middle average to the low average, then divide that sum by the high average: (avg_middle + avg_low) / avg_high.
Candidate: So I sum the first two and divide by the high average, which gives 2.4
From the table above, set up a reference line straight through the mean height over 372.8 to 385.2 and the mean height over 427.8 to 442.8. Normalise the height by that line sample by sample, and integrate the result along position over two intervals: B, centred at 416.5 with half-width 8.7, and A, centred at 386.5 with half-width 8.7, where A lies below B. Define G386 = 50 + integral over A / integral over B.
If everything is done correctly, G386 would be 50.9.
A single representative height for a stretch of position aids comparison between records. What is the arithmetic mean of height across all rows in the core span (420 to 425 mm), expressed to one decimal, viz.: 2.4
